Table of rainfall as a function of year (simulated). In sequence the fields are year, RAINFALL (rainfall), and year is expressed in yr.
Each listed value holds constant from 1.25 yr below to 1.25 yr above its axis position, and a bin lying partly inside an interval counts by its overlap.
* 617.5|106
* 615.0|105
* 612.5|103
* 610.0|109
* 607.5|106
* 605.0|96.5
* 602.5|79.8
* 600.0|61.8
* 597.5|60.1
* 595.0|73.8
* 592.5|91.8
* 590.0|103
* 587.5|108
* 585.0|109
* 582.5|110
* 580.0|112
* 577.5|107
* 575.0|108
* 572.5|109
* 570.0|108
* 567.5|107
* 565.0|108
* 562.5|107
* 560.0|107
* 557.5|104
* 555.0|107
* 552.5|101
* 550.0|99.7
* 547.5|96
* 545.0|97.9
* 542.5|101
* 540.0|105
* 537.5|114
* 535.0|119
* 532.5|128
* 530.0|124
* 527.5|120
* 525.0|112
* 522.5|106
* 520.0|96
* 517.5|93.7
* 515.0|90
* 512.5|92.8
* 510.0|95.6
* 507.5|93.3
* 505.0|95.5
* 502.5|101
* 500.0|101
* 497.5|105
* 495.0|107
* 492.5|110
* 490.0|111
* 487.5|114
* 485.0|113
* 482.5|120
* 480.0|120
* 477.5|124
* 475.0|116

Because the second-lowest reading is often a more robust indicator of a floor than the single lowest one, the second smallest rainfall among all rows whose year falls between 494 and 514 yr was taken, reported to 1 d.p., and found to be 93.3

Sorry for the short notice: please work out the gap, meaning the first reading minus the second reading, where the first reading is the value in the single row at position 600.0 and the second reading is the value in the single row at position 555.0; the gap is -45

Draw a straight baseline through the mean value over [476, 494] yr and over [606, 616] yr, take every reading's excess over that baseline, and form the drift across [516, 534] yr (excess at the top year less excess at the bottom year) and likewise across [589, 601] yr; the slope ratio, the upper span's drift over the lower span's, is -1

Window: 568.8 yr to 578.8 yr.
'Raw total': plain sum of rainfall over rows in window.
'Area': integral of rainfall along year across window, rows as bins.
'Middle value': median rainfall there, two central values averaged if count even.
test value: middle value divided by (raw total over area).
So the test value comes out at 270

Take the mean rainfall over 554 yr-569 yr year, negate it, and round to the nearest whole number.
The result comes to -107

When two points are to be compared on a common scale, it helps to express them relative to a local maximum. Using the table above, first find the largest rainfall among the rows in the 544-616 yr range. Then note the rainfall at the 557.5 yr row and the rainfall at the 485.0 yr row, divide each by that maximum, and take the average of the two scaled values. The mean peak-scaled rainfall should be 0.97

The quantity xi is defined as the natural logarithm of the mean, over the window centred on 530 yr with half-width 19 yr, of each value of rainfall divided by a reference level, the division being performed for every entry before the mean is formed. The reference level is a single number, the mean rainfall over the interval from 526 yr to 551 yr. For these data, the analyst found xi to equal -0.04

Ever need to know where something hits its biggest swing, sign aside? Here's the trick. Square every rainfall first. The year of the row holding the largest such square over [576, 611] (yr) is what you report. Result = 580.0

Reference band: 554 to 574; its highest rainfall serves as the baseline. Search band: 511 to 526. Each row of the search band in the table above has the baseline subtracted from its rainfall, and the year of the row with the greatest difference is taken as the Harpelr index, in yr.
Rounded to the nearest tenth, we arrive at 525.0 yr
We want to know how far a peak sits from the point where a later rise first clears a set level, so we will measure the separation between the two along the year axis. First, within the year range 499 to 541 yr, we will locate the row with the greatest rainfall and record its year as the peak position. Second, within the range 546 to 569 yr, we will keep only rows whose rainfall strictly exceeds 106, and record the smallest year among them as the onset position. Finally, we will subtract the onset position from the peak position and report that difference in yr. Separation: -22.5 yr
